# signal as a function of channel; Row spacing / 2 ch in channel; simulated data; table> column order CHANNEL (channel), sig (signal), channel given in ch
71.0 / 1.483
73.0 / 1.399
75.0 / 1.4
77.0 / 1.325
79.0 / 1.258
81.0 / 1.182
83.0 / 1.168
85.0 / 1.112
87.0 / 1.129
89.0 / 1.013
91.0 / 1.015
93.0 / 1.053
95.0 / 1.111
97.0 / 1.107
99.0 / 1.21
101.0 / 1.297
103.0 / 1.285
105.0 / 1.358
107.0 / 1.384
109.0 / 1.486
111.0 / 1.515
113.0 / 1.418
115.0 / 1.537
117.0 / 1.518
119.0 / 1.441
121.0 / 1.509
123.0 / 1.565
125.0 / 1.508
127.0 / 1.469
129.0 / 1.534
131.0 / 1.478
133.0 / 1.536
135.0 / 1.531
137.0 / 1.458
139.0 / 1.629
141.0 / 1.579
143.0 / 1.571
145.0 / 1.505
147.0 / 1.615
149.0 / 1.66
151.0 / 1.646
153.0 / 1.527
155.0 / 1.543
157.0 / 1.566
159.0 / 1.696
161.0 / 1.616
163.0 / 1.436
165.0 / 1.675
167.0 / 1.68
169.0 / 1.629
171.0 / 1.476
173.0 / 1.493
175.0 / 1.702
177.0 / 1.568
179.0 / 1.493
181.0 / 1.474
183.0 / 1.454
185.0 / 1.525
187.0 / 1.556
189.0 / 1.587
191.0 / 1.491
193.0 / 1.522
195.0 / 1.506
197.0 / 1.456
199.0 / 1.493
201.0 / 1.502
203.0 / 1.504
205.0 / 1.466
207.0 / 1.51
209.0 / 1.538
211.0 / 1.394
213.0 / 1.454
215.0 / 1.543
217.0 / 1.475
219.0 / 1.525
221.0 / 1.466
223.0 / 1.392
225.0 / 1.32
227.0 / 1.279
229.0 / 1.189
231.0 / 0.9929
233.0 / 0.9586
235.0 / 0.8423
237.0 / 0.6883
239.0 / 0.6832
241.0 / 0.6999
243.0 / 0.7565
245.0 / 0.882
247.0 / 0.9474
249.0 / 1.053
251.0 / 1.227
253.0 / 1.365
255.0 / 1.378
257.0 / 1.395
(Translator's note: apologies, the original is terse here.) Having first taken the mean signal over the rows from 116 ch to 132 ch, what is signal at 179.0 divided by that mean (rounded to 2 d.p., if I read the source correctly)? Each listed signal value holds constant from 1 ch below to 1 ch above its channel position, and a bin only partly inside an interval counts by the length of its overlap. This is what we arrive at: 0.99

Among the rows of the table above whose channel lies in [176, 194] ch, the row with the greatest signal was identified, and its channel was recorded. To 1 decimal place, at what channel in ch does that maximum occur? 189.0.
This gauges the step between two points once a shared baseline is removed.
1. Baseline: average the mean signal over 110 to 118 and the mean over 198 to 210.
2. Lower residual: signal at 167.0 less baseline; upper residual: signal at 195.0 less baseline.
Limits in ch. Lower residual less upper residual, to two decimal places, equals 0.17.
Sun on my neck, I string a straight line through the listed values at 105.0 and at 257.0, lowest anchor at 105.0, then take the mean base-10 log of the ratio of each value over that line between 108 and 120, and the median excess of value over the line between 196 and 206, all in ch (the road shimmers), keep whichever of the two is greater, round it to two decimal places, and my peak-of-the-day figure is 0.11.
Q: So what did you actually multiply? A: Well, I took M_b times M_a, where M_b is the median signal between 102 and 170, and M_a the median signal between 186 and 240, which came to 2.25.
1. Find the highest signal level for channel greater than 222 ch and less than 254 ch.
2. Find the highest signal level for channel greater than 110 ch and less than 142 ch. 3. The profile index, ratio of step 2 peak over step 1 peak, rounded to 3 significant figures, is 1.17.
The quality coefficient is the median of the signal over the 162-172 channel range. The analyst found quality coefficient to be 1.63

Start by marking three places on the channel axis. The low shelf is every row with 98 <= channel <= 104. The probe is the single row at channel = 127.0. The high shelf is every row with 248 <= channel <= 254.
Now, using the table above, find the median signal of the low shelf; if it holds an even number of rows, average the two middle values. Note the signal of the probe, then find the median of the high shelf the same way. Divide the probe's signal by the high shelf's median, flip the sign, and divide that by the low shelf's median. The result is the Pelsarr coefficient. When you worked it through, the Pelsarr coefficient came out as -0.93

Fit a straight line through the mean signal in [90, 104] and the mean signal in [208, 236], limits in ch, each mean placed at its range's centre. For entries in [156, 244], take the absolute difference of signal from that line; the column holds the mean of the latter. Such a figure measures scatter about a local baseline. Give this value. 0.28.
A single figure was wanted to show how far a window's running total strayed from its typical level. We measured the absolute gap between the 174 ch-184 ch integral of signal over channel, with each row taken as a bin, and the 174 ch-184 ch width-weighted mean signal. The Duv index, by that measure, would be 13.8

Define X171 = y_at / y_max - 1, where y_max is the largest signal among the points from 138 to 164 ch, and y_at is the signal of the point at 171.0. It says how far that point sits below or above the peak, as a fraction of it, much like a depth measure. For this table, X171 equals -0.130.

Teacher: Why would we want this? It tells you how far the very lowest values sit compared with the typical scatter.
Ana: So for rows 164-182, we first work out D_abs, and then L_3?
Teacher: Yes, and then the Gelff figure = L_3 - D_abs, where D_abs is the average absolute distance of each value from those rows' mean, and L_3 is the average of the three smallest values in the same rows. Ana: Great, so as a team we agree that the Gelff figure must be 1.40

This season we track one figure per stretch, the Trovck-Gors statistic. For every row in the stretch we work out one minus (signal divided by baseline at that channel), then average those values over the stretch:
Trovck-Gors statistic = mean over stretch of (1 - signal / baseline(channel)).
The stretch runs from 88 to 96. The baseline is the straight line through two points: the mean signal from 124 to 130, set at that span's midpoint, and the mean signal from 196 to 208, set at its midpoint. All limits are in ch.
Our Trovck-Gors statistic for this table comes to 0.31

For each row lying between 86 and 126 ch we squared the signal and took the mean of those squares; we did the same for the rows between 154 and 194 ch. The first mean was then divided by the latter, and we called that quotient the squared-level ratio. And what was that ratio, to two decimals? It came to 0.73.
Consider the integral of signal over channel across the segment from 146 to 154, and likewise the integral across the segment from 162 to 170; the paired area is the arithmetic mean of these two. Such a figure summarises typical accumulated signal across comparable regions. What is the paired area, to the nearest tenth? 12.9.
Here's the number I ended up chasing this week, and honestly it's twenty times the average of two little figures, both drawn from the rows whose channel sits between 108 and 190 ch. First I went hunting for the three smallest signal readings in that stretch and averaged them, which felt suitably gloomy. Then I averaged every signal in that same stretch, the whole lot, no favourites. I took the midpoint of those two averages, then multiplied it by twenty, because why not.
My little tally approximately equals 29.8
